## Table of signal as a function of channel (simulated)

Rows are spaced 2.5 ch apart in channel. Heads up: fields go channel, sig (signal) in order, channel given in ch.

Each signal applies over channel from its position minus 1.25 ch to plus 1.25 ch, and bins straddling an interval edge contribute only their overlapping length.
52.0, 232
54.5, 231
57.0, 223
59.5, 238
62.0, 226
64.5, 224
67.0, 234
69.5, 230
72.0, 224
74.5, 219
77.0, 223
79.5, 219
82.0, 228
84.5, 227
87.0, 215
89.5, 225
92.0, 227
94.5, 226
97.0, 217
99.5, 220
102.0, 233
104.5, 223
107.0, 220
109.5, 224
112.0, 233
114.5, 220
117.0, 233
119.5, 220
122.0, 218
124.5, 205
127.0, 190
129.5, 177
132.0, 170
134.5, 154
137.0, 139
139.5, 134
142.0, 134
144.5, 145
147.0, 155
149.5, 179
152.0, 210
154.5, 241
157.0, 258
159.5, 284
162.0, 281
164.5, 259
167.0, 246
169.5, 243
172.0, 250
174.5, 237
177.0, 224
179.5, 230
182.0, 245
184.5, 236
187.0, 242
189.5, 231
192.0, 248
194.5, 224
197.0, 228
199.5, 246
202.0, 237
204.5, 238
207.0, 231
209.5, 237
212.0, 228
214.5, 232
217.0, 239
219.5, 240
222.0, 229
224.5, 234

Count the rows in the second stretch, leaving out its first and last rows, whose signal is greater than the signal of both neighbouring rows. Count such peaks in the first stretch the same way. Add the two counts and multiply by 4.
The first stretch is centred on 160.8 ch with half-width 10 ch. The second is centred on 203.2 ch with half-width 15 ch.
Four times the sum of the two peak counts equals 20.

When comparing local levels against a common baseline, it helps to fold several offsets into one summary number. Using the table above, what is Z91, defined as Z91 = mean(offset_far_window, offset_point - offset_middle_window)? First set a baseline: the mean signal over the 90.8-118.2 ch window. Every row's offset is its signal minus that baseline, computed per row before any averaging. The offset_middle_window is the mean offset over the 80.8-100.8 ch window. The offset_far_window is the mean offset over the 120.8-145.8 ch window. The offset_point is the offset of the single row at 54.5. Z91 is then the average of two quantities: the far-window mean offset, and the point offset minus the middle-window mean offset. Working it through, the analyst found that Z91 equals -25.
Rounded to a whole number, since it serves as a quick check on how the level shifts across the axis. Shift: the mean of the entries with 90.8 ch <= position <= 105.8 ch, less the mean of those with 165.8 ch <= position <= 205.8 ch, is -13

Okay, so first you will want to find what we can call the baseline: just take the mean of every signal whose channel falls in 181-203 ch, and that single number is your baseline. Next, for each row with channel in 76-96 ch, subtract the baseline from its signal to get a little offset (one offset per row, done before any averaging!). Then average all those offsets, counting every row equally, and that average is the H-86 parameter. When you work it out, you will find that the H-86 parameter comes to -14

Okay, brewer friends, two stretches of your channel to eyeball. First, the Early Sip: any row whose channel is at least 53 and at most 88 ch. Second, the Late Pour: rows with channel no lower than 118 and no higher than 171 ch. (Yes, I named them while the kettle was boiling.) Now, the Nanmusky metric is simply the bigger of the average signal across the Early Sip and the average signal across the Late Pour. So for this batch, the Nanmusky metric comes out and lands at 226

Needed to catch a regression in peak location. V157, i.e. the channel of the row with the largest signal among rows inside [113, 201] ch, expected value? 159.5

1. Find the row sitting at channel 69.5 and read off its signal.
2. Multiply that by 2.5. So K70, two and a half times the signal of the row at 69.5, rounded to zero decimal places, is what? 575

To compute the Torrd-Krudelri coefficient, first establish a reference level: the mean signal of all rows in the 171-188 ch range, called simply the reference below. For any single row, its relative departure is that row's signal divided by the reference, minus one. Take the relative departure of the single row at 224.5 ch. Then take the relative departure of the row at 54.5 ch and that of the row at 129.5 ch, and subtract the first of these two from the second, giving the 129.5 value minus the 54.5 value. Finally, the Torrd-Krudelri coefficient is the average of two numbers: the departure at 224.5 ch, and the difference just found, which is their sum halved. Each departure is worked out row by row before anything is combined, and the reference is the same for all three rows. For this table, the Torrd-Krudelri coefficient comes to -0.12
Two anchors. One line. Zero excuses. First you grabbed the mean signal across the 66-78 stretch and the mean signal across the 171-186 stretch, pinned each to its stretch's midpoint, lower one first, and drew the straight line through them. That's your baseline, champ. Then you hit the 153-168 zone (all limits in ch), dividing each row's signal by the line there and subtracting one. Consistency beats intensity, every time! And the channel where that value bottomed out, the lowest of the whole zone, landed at 154.5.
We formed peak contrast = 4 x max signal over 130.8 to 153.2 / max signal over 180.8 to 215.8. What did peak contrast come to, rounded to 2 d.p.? 3.39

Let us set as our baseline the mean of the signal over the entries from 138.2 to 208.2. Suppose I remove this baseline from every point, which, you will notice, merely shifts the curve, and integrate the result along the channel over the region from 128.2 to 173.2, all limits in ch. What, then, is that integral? -1003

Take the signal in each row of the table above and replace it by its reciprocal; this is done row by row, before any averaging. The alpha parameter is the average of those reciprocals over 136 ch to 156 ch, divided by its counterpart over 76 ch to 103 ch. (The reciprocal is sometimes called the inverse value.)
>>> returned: 1.4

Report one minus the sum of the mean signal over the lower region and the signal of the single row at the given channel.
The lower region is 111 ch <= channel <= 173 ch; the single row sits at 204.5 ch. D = -444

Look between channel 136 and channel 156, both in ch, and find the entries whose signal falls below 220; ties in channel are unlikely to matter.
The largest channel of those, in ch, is 152.0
